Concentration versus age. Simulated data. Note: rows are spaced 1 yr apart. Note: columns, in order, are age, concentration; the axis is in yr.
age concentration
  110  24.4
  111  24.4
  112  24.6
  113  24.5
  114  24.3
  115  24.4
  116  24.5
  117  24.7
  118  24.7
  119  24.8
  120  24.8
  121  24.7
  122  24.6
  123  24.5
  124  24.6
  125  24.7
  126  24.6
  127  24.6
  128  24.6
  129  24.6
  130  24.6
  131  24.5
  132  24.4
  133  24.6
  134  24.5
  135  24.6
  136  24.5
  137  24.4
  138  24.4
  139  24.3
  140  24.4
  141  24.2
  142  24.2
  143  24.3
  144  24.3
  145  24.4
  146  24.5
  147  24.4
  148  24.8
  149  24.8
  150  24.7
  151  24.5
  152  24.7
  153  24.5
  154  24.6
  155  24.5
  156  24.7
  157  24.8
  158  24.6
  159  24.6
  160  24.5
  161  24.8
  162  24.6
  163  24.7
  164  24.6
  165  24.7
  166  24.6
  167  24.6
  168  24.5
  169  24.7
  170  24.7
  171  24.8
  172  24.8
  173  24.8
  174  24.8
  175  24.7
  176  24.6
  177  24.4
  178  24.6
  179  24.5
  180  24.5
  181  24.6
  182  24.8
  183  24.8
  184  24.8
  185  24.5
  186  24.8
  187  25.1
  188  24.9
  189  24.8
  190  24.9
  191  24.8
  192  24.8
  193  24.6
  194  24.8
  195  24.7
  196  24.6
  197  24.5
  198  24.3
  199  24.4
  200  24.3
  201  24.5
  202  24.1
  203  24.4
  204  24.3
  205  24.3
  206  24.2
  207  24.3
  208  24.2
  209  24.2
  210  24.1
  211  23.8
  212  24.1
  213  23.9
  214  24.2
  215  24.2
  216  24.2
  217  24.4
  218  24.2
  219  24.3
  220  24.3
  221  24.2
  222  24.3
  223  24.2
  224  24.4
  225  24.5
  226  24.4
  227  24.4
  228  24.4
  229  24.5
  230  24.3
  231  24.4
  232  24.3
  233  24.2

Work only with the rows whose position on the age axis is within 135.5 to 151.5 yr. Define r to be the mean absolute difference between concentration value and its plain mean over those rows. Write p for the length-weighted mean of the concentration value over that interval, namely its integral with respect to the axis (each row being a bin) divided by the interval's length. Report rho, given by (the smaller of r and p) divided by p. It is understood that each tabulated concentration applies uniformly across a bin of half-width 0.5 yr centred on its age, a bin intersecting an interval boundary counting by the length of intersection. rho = 0.006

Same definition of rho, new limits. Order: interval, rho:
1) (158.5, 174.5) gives 0.004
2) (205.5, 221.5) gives 0.004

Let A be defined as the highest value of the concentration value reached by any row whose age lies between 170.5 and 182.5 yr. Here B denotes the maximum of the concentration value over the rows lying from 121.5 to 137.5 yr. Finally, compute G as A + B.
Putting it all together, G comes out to 49.5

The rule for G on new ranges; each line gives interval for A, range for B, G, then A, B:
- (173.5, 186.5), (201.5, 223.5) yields 49.2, 24.8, 24.4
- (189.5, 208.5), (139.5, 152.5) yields 49.7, 24.9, 24.8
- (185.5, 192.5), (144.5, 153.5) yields 49.9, 25.1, 24.8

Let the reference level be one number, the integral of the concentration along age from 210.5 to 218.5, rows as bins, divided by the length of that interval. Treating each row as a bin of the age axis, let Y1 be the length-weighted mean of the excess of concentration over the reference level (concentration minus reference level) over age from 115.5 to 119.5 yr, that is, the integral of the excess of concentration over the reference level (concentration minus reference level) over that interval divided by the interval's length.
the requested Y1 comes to 0.55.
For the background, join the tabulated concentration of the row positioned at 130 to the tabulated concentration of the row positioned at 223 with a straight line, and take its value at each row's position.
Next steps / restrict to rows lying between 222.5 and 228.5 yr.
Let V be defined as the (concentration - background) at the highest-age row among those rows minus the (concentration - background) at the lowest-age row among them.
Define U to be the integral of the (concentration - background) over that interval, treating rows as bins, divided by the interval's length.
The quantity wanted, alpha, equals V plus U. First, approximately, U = 0.2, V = 0.22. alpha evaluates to 0.42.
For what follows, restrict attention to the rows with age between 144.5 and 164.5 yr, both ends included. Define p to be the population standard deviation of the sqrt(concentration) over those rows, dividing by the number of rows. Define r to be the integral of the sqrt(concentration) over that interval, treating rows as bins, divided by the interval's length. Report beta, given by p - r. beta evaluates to -4.95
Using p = 0.0129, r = 4.96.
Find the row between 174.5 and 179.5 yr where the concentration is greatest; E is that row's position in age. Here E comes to 175 yr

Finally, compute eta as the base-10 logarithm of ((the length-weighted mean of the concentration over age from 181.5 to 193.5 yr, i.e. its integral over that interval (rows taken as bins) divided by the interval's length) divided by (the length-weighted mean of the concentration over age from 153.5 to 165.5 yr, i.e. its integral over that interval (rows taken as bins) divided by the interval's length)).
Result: 0.003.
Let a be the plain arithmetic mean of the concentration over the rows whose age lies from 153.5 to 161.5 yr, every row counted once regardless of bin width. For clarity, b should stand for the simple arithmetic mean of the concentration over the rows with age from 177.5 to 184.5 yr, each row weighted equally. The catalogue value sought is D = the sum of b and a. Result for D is 49.3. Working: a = 24.6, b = 24.7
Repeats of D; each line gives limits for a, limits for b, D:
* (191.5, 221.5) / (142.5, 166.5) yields 48.9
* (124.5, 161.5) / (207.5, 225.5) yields 48.7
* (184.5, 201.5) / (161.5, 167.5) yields 49.3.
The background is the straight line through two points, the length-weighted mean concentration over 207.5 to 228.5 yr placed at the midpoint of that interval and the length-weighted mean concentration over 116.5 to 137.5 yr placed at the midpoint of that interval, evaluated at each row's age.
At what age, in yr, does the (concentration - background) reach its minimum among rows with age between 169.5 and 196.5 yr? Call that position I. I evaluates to 177 yr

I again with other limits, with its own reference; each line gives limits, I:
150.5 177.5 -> 151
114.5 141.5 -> 141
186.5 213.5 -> 211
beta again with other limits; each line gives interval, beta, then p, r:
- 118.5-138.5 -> -4.95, 0.0113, 4.96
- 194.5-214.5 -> -4.90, 0.0216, 4.93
